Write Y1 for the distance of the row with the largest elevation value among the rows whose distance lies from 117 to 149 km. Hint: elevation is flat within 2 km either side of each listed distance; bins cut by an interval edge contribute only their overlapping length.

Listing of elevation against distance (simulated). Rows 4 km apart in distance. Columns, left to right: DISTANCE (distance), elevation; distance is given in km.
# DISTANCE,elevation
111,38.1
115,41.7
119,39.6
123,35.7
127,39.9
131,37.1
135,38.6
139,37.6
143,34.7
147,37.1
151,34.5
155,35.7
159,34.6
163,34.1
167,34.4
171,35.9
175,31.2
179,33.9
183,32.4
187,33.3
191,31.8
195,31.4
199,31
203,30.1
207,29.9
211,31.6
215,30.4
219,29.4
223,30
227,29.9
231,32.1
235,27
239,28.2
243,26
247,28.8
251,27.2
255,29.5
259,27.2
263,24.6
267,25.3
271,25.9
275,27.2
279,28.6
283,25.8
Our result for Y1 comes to 127 km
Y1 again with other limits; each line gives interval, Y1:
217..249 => 231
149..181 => 171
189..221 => 191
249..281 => 255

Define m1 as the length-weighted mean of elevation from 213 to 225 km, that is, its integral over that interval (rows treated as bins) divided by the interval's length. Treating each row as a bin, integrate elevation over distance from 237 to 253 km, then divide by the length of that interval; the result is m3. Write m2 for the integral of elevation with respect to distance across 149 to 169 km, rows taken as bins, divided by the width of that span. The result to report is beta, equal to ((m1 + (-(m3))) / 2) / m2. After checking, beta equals 0.03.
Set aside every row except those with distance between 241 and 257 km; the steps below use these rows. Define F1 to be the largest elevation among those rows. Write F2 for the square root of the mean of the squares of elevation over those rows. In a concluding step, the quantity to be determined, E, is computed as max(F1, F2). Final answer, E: 29.5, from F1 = 29.5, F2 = 27.9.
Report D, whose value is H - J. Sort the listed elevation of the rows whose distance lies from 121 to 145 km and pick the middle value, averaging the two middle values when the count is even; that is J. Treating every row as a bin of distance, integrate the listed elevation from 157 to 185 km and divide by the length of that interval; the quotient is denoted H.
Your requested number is -4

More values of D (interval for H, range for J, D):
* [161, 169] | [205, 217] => 4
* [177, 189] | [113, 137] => -6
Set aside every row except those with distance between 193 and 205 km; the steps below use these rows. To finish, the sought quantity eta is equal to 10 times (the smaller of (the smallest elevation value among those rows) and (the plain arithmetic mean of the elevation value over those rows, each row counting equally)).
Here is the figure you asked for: 301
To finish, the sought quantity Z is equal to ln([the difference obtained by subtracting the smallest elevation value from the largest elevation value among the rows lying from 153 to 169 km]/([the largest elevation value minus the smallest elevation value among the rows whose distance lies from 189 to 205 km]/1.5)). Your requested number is 0.3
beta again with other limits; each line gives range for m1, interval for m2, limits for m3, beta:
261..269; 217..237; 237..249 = -0.05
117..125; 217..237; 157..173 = 0.05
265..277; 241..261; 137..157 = -0.18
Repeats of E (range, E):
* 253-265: 29.5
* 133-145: 38.6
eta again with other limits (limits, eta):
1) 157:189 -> 312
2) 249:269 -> 246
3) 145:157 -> 345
